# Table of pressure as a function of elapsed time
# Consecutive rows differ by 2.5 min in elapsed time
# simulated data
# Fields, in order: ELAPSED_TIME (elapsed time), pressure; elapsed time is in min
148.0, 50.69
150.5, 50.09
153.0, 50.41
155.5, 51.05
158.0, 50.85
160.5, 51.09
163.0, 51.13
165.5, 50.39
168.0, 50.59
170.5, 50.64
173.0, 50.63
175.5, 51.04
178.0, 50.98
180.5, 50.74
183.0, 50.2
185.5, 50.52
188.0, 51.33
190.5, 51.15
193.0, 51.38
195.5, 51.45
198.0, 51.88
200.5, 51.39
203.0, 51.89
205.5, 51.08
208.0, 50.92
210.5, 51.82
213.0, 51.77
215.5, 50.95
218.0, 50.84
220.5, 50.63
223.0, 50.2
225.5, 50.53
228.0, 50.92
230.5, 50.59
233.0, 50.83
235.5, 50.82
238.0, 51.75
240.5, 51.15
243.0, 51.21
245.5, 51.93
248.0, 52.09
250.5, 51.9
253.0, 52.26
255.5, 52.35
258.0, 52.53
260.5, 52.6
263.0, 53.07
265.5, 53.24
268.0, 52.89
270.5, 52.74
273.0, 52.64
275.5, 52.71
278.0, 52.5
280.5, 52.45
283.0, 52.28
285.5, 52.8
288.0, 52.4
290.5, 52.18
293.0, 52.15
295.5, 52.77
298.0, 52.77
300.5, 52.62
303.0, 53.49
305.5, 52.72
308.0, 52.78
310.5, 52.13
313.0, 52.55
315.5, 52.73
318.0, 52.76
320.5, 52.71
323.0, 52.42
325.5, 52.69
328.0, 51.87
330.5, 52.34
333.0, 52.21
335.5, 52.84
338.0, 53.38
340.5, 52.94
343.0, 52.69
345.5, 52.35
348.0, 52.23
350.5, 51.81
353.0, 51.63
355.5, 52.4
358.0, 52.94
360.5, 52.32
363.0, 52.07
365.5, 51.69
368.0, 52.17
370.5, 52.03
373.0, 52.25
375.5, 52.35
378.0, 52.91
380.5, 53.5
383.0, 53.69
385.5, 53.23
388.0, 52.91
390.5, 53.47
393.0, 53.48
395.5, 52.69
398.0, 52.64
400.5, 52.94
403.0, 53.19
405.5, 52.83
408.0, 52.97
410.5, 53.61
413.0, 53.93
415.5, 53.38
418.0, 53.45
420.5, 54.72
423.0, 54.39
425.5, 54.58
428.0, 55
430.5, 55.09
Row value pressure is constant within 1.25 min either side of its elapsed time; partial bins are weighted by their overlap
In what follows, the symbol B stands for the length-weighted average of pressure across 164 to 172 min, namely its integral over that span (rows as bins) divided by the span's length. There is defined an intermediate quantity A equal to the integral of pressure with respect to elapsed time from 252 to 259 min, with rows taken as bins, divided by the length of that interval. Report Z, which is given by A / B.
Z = 1.036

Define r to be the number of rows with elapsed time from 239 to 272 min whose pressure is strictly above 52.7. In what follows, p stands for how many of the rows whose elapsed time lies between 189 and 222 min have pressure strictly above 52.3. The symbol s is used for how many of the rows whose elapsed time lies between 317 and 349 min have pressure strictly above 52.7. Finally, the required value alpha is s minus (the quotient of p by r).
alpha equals 5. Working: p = 0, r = 4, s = 5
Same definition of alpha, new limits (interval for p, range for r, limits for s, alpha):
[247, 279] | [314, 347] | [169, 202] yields -2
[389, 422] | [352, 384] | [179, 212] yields -3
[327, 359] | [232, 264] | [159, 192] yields -8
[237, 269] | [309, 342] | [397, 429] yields 11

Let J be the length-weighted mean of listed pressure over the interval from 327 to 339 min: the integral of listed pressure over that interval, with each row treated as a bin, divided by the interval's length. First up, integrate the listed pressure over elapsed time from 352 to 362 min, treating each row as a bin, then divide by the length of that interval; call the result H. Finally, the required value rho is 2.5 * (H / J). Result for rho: 2.49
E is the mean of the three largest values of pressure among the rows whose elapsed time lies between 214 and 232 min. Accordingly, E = 50.9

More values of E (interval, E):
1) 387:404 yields 53.4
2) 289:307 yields 53.0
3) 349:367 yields 52.6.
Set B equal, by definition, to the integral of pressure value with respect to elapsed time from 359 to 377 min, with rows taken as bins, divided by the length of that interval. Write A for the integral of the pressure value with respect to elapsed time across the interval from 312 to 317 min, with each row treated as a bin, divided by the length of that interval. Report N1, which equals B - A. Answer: -0.5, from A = 52.7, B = 52.1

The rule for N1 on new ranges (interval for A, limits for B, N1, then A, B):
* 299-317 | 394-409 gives 0.2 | 52.7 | 52.9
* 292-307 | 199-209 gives -1.4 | 52.8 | 51.3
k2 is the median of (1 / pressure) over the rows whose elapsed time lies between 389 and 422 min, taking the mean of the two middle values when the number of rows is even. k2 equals 0.0187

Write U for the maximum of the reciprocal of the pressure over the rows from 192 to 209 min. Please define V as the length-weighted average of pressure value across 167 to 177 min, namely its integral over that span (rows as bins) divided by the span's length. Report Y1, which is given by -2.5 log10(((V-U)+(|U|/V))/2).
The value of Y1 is -3.51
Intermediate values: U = 0.0196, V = 50.7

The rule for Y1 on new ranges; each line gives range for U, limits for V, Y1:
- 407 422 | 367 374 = -3.54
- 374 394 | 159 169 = -3.51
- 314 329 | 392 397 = -3.56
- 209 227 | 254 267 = -3.55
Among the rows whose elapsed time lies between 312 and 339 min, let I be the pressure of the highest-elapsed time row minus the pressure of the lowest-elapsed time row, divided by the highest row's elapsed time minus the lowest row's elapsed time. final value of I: 0.03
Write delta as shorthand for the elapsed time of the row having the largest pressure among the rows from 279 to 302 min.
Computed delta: 285.5 min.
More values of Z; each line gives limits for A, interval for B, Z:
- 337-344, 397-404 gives 1.001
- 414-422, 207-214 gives 1.046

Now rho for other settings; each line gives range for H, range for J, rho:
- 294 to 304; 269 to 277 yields 2.51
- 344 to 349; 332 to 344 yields 2.48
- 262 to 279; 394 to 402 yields 2.50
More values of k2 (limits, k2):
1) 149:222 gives 0.0196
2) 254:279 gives 0.0190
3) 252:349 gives 0.0190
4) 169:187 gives 0.0197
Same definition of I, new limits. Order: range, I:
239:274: 0.05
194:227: -0.03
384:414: 0.03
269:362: 0.00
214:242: 0.01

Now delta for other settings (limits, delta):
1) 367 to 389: 383.0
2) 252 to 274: 265.5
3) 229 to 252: 248.0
